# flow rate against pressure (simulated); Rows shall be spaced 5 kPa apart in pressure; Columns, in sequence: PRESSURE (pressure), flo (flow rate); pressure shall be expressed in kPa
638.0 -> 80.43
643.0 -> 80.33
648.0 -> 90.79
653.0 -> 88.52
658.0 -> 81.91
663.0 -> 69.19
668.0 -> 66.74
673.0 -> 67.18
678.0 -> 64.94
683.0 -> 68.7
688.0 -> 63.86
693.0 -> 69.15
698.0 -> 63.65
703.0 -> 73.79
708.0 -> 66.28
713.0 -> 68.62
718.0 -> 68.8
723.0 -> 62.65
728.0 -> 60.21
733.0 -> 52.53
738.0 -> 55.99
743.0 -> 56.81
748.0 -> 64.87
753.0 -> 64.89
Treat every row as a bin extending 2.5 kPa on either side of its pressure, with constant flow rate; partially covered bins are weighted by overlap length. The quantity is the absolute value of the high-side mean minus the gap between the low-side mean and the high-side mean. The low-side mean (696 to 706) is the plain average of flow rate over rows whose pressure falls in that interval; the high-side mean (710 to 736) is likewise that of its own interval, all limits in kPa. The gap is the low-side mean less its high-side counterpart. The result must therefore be 56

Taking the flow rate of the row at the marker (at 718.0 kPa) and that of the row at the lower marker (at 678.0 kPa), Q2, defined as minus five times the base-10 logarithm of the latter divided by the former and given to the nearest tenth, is 0.1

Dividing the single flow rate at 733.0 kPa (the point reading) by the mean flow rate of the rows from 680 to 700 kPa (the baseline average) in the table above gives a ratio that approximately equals 0.79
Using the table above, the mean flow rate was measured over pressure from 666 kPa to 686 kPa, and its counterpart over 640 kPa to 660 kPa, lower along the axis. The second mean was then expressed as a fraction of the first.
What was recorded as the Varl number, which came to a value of 1.28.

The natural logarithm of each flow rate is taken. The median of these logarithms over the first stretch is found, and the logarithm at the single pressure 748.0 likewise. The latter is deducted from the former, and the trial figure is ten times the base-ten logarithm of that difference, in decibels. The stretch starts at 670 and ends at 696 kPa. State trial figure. -14.6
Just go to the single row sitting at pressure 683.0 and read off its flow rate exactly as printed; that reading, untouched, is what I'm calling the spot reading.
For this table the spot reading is 68.7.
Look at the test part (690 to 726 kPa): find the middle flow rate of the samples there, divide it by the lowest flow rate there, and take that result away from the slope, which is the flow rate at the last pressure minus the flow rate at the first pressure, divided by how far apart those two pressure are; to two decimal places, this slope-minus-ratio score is -1.31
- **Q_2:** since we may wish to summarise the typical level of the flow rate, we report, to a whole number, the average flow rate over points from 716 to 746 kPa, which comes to 59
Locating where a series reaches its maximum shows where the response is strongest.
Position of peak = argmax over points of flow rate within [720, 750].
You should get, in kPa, 748.0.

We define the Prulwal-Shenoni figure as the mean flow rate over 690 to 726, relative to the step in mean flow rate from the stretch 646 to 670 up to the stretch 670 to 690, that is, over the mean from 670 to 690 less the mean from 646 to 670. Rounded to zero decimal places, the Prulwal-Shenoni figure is -5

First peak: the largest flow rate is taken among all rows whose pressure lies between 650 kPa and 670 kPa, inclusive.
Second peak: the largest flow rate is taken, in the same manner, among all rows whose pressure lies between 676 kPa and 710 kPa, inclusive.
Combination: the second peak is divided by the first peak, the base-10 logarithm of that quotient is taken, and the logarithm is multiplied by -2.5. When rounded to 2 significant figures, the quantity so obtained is 0.20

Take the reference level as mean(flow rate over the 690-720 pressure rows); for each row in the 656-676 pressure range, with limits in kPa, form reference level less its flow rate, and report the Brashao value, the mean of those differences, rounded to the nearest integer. -3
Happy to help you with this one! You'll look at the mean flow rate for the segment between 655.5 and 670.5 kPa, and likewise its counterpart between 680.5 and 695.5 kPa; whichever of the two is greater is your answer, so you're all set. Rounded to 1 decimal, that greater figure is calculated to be 72.6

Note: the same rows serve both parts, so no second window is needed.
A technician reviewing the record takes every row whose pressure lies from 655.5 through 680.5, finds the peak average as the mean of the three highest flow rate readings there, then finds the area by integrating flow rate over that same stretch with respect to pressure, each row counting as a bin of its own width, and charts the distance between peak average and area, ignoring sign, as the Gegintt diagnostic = 1677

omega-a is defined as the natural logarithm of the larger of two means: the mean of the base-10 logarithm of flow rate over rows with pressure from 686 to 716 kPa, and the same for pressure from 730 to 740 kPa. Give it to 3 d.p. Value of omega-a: 0.604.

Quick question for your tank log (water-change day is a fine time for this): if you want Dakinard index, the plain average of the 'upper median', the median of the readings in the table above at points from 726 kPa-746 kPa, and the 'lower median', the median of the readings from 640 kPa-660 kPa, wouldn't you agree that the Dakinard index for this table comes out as 71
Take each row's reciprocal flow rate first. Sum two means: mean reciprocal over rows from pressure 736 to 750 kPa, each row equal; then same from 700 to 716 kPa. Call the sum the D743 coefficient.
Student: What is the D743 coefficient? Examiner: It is 0.0314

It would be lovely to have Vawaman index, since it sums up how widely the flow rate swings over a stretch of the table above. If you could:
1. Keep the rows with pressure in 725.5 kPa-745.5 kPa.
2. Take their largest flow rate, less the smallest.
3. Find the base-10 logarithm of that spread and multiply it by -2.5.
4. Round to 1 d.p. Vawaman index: -2.2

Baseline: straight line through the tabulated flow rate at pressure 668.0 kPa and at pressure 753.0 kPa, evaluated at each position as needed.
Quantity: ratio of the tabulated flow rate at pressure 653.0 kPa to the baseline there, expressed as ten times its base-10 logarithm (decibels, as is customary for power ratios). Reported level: 1.2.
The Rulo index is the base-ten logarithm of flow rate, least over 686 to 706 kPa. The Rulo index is 1.80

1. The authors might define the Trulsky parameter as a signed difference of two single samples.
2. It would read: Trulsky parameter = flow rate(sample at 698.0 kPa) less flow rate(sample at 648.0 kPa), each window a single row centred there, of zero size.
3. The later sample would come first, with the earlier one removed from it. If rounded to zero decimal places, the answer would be -27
